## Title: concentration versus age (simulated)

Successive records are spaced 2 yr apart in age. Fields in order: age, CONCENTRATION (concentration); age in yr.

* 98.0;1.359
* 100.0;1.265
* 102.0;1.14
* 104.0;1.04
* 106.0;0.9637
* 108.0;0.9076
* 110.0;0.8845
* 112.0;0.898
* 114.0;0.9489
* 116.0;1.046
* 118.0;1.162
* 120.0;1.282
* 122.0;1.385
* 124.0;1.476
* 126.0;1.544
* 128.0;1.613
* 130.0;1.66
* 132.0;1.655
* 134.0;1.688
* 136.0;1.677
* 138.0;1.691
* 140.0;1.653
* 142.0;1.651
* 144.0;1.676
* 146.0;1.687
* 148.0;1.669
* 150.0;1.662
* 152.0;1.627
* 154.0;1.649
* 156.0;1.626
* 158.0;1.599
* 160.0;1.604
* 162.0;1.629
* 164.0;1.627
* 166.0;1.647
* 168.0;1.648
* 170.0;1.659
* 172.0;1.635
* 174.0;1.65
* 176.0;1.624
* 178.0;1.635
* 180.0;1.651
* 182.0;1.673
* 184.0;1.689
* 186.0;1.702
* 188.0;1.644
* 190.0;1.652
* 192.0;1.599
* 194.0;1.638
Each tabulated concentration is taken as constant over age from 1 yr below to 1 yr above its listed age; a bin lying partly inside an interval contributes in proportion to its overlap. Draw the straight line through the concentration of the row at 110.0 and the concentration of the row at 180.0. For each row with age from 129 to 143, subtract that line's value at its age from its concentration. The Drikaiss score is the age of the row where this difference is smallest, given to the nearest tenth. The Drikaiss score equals 142.0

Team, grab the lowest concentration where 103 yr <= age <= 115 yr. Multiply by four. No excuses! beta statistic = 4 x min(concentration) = 3.5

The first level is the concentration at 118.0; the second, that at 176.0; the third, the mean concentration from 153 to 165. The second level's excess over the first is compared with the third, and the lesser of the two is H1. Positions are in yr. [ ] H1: 0.46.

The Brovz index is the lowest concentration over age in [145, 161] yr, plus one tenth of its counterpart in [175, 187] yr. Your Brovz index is 1.8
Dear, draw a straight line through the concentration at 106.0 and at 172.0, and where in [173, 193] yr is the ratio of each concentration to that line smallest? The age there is 192.0 yr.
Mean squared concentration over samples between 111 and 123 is 1.29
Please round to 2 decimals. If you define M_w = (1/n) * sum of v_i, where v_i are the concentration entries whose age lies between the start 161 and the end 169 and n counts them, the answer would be 1.64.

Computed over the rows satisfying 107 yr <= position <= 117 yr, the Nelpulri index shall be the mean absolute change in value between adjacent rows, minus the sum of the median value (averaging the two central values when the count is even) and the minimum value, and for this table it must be -1.75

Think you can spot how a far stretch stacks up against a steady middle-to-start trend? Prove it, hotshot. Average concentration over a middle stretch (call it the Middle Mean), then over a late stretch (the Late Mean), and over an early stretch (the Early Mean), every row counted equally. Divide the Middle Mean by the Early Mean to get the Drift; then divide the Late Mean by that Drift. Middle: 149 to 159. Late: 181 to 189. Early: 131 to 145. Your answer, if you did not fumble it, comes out 1.72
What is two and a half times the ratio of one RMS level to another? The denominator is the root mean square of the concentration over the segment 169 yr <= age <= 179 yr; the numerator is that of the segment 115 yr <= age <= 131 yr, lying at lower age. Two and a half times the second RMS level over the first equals 2.1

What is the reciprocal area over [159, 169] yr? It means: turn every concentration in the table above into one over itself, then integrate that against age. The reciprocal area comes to 6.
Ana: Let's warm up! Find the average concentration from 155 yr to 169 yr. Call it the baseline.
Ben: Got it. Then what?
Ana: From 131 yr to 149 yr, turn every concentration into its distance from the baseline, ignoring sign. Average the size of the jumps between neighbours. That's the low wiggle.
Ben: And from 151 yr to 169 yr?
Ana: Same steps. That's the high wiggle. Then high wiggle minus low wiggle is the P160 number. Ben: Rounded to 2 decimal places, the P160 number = 0.00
